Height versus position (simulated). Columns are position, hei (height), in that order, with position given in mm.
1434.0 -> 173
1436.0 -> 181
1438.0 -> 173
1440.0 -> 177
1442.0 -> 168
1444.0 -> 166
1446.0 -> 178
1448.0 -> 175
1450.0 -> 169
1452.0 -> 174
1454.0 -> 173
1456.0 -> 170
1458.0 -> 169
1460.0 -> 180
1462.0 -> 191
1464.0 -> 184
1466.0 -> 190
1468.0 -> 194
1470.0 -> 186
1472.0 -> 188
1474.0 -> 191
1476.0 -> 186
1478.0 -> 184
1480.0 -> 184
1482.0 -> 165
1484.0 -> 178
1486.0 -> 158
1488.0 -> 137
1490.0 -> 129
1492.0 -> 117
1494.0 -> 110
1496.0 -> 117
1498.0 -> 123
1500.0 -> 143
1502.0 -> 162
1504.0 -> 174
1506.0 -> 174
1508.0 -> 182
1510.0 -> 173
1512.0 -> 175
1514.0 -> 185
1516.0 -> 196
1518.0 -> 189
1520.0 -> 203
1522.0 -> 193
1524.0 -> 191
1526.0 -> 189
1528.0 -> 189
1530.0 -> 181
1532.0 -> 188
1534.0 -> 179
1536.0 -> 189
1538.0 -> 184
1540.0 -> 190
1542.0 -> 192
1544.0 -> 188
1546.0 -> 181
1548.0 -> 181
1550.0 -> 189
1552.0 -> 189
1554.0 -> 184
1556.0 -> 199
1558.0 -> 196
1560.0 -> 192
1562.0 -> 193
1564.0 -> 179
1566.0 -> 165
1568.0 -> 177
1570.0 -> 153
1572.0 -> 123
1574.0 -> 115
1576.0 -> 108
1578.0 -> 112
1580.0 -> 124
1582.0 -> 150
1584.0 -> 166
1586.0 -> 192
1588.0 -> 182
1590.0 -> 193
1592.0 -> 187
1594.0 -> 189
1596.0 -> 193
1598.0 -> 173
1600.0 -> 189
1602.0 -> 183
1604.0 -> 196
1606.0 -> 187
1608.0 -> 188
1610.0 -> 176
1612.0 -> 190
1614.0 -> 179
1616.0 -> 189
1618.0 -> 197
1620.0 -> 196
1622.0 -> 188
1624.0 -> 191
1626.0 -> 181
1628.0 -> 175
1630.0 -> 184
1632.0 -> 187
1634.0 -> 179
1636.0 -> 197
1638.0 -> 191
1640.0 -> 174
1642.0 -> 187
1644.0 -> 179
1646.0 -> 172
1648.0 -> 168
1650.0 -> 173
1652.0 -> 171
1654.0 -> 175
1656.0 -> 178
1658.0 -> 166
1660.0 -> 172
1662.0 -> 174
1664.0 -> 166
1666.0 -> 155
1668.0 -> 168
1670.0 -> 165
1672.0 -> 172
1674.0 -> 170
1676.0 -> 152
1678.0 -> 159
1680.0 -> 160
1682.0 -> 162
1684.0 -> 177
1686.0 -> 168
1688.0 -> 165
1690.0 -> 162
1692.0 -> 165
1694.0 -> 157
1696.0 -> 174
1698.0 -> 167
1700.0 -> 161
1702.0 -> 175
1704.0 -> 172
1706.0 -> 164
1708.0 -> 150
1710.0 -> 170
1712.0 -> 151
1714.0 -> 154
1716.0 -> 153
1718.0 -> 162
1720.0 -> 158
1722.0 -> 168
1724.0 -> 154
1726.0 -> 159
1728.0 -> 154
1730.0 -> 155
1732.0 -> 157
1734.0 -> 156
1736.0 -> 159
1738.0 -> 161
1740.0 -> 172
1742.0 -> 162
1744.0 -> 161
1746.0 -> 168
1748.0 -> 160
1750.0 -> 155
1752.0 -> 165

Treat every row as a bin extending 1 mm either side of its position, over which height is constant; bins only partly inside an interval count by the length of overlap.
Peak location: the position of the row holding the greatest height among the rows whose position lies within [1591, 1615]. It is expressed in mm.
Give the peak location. 1604.0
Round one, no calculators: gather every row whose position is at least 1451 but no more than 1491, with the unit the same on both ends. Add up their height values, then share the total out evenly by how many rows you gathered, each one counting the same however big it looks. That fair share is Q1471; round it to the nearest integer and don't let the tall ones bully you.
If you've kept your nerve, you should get 176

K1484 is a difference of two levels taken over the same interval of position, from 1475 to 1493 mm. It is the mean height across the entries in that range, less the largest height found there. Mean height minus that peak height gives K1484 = -26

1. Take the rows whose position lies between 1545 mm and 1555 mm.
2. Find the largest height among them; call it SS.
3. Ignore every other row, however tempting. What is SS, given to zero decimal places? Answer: 189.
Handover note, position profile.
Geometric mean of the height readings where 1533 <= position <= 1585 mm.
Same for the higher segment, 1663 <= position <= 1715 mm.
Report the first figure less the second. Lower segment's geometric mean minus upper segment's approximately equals 2.7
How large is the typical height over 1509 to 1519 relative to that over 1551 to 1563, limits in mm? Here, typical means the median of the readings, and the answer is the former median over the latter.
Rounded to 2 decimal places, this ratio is 0.96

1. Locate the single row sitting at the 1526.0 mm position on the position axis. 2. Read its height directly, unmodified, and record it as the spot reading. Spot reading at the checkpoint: 189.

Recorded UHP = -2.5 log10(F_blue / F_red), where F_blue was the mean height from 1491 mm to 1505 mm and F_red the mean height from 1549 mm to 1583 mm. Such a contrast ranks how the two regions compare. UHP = 0.19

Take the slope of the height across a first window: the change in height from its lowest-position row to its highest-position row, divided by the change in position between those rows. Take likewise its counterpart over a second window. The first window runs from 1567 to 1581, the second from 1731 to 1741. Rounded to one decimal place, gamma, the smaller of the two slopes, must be -4.4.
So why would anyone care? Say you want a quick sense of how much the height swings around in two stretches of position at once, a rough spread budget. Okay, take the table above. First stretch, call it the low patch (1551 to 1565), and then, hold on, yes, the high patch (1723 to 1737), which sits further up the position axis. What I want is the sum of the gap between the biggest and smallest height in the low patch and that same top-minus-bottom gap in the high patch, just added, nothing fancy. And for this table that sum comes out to 25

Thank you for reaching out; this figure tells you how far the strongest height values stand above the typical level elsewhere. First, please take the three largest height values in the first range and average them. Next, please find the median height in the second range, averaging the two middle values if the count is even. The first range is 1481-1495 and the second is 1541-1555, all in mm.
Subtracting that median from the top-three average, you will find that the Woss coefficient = -21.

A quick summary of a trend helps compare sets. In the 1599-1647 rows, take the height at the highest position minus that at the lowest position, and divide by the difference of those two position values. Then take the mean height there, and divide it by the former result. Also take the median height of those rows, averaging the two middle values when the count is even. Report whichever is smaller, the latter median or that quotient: -502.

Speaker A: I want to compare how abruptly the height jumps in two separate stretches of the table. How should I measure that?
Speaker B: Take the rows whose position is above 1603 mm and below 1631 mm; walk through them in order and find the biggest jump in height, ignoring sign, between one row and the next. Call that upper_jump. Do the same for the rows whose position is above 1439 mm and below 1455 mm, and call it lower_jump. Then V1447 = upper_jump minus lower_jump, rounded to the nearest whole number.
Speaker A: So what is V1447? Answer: 2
